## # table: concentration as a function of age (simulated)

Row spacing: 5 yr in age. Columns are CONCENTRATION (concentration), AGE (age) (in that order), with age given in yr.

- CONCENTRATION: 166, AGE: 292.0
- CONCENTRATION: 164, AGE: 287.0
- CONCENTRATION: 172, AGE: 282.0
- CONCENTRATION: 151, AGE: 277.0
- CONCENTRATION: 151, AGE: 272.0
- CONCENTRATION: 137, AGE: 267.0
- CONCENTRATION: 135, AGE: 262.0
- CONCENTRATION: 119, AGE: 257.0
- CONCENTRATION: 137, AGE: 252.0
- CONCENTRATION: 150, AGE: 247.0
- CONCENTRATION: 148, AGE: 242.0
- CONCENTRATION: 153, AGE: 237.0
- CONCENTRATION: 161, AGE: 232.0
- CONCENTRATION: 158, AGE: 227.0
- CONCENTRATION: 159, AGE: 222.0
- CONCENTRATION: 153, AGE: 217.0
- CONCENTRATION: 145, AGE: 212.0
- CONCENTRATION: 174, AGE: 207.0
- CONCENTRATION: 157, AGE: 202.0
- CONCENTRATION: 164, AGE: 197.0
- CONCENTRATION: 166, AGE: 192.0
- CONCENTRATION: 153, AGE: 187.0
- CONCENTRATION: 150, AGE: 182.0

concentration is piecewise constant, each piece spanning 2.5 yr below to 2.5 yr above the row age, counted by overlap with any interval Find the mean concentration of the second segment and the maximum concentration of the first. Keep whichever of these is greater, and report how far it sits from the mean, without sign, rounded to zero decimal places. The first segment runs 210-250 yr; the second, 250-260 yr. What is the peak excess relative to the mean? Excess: 33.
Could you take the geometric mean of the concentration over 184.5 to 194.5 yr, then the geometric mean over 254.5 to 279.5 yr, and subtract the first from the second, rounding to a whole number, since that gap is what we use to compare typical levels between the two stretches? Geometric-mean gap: -21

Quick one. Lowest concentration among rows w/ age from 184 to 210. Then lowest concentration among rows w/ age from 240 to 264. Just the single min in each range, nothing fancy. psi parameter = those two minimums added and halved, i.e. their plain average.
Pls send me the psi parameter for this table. 136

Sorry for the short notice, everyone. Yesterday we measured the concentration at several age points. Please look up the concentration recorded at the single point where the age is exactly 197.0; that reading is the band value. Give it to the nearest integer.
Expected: 164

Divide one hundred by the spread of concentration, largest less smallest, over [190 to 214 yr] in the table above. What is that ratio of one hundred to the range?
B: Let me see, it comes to 3.4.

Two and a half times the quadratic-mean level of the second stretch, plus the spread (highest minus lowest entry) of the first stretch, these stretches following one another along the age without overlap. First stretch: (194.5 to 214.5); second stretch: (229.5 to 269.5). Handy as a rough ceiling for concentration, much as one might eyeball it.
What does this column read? 387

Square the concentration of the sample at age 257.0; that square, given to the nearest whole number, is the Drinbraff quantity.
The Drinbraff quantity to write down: 14161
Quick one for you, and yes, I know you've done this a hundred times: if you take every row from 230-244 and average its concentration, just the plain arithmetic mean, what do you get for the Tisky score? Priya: 154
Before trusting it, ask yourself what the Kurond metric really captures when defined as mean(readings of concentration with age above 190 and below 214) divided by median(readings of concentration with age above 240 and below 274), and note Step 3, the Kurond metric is 1.18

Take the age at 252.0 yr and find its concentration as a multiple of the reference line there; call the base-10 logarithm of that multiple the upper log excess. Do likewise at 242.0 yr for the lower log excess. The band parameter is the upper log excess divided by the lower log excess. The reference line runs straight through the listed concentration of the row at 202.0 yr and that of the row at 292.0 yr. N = 2.0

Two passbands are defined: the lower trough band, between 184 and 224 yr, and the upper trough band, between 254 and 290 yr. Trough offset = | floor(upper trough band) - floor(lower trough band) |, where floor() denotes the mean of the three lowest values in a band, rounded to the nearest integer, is 20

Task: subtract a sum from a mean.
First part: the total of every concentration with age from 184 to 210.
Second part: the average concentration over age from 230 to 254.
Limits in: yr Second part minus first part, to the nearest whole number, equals -664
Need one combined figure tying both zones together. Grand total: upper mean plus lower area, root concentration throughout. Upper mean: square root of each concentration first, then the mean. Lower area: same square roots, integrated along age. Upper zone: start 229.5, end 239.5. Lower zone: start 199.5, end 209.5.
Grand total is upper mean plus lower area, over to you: 141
